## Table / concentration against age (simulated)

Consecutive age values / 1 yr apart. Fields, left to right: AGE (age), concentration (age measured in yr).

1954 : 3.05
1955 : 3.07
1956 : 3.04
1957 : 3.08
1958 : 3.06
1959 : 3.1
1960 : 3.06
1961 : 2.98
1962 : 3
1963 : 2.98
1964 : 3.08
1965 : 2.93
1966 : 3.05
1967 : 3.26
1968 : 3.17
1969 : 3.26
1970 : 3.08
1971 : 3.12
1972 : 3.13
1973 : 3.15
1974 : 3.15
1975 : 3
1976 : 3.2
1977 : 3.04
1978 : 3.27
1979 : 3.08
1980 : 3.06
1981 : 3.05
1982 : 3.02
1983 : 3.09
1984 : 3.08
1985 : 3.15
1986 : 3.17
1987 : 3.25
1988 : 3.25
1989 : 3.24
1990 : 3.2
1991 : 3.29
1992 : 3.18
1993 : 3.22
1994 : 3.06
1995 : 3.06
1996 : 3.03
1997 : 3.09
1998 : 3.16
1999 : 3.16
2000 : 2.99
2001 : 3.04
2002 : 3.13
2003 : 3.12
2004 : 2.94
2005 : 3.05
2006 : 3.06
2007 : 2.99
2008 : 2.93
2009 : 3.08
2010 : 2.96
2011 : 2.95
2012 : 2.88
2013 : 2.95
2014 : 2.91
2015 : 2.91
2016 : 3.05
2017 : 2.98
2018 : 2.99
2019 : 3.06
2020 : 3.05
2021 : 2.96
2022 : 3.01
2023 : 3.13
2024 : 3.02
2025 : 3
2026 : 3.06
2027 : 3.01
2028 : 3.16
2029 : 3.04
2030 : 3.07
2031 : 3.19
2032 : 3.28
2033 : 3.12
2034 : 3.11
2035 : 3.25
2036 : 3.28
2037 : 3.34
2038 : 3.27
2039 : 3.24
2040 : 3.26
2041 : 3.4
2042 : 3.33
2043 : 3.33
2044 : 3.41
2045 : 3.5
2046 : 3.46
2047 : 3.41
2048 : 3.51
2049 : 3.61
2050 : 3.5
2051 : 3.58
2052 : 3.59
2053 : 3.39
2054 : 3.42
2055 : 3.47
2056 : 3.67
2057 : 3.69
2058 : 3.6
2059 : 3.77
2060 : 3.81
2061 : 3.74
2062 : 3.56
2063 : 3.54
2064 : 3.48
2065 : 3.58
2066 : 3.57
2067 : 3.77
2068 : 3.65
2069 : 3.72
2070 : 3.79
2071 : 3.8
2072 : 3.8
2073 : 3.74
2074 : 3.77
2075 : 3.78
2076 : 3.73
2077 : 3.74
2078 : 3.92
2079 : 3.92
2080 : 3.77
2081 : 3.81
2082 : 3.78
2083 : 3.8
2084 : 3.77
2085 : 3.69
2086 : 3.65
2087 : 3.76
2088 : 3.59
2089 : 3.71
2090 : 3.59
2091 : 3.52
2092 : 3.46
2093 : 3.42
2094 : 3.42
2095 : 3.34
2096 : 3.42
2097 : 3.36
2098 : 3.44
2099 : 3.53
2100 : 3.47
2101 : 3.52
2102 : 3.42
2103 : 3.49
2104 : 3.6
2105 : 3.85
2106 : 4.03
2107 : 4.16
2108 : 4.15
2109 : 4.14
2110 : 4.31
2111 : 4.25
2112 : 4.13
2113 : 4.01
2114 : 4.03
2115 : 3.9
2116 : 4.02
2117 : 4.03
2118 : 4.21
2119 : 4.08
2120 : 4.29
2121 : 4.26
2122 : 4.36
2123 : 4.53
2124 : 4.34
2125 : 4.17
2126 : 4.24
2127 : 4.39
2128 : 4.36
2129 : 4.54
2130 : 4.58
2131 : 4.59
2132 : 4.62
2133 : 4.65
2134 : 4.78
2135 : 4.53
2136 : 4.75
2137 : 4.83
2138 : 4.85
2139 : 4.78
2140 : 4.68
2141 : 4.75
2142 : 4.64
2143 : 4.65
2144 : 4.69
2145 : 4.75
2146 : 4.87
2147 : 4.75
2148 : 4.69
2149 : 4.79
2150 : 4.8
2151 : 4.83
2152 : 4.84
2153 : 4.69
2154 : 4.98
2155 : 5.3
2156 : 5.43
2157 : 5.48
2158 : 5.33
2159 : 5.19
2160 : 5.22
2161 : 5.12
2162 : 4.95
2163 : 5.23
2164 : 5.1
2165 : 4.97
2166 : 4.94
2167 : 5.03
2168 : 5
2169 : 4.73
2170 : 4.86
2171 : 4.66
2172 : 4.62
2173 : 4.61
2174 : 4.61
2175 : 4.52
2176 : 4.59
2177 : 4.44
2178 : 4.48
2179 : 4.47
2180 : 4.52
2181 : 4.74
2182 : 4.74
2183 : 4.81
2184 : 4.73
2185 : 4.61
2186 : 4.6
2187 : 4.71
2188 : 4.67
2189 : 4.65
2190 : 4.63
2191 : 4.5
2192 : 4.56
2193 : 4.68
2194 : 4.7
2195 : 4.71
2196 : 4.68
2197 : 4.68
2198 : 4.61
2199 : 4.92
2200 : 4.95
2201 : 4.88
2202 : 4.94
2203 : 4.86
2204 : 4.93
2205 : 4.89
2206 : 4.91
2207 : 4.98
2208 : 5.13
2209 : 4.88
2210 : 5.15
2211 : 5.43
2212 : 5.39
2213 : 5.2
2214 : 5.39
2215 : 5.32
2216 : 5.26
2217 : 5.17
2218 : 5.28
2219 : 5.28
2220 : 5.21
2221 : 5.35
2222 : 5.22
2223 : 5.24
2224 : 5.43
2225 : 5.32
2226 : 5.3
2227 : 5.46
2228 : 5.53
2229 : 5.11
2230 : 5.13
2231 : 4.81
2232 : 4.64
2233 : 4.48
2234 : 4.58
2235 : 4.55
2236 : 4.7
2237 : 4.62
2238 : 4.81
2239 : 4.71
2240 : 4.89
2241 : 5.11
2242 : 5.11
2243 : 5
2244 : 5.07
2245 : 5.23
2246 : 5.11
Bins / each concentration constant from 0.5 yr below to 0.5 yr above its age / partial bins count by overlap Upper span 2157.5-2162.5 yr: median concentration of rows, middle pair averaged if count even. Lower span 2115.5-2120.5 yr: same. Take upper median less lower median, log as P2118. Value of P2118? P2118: 1.1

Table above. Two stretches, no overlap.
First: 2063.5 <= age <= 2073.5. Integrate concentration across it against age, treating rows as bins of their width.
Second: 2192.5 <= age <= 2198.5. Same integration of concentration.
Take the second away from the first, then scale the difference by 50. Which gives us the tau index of 442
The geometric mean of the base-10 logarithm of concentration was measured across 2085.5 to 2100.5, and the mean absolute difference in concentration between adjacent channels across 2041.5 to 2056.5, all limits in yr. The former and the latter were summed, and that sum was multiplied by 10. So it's 6.3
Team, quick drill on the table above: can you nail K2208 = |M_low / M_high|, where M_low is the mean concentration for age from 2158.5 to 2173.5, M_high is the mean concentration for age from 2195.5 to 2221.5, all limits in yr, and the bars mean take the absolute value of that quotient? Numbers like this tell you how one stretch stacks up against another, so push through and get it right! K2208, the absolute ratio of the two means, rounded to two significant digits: 0.98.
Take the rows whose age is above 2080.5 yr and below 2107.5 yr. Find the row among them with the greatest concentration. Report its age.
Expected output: 2107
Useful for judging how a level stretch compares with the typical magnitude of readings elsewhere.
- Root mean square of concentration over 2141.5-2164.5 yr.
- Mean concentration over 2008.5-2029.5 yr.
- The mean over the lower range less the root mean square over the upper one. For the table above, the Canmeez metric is -2.0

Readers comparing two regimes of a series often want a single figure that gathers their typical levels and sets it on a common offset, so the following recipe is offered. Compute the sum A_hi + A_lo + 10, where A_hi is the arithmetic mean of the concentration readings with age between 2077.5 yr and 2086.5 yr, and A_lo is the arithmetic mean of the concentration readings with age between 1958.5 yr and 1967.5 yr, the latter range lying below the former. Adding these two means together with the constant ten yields 16.8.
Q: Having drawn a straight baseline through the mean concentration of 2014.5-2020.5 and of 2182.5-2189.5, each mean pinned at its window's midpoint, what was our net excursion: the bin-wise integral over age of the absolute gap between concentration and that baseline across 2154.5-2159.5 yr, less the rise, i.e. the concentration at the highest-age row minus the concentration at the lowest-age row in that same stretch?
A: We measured 4.9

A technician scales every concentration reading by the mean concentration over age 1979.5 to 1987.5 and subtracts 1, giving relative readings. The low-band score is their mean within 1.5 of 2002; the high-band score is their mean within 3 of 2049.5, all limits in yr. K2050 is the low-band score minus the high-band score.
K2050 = -0.14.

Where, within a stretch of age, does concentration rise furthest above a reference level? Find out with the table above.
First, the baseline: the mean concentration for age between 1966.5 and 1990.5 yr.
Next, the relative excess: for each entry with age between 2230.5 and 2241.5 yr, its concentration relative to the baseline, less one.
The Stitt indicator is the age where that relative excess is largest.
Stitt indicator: 2241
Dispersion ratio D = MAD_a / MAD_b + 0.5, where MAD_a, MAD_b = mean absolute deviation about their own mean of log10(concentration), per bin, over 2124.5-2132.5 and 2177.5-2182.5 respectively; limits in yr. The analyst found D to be 1.8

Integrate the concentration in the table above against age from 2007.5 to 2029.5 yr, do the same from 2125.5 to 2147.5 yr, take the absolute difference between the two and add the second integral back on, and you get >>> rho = 138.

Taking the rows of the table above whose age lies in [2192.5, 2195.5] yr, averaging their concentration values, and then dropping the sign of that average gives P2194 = 4.70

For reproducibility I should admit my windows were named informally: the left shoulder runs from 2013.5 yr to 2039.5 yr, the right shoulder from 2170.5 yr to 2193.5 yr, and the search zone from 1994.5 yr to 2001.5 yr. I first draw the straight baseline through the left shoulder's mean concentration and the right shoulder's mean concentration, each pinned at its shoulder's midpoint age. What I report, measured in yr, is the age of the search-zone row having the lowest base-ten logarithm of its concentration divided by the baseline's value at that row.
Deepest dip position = 2000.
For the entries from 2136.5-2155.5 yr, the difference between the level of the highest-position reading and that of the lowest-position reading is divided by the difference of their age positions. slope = 0.026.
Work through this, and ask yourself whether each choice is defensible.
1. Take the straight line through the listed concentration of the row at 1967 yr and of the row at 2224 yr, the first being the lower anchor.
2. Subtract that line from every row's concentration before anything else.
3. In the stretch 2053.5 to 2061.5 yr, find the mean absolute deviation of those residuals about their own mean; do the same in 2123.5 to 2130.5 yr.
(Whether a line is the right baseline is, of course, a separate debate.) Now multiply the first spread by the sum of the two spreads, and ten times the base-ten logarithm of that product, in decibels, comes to -17.0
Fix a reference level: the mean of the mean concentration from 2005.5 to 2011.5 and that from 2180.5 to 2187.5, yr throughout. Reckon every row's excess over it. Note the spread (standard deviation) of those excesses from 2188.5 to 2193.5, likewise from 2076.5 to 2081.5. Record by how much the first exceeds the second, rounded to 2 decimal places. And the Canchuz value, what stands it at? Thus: -0.01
